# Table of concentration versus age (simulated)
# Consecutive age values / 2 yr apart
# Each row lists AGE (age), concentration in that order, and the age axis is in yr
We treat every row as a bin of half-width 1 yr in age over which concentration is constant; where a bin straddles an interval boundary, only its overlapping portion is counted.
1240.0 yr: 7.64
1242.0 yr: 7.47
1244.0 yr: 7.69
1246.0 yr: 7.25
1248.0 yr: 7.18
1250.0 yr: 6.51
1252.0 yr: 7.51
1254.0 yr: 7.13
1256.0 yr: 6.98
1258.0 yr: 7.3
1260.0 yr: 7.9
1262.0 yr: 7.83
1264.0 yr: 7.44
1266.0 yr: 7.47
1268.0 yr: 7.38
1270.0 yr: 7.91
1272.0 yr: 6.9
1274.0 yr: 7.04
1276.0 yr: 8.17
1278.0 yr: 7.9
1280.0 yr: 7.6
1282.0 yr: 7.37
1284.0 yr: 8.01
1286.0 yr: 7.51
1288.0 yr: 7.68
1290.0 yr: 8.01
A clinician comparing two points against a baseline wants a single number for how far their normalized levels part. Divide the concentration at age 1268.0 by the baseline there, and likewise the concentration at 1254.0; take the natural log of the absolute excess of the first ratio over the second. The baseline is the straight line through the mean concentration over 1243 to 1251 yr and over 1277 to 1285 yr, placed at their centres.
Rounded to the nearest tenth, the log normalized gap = -5.8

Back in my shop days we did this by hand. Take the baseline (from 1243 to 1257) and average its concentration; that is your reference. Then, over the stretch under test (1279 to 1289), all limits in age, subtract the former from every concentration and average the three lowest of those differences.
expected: 0.31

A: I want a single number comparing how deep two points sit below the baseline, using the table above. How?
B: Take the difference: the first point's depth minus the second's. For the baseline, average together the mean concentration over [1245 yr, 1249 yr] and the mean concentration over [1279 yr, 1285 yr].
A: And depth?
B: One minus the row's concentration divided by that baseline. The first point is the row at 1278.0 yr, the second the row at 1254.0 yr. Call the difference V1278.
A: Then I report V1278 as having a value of -0.10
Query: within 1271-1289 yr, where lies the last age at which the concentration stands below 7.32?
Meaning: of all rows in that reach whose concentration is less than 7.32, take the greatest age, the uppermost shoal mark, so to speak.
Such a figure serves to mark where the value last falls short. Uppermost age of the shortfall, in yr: 1274.0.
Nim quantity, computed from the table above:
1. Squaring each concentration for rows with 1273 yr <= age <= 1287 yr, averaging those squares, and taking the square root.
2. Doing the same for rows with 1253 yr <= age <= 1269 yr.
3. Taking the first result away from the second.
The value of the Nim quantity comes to -0.23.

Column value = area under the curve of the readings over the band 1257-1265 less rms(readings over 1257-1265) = 53.3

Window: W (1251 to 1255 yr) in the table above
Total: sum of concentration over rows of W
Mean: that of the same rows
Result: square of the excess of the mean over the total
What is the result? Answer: 54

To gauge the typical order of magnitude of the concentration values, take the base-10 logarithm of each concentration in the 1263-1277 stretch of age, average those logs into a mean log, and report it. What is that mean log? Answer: 0.873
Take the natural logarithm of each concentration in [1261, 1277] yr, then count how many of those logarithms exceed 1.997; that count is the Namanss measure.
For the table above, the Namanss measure 6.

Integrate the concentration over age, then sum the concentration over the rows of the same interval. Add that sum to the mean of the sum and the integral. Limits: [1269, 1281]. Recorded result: 114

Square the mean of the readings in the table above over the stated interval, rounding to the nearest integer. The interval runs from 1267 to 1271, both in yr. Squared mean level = 58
